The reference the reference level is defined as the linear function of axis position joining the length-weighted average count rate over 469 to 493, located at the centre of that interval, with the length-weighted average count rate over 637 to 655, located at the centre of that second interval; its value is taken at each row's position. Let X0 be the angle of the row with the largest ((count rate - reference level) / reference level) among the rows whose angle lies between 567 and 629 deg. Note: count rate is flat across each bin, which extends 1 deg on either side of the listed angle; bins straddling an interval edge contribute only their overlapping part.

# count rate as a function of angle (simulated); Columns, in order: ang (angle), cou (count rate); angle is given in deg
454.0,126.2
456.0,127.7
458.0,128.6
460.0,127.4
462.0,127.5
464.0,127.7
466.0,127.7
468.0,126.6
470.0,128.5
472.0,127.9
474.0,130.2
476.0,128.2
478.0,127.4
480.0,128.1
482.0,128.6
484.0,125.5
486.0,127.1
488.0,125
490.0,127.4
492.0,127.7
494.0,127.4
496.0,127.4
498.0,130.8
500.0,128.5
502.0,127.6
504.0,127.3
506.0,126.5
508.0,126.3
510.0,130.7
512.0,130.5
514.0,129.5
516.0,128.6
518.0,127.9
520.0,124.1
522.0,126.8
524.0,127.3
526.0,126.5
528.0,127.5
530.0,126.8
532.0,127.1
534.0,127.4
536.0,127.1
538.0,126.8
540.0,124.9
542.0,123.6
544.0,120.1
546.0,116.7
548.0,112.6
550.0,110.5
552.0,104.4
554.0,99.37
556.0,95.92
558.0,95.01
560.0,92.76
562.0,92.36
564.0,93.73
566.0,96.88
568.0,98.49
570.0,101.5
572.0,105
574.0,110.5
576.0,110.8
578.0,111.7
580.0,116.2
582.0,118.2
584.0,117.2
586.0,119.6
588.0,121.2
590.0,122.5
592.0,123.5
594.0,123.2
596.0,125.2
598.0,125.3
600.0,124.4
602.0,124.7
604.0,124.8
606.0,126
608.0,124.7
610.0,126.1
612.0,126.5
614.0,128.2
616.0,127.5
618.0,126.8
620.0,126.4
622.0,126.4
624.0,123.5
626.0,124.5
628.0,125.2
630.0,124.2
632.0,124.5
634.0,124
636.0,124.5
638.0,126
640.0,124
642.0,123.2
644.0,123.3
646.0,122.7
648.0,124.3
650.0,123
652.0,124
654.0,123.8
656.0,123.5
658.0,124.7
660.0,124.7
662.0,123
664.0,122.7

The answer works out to 614.0 deg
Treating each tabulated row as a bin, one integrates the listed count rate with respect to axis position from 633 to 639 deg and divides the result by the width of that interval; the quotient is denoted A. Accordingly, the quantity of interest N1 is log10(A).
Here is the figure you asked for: 2.10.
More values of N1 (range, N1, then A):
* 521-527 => 2.10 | 127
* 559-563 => 1.97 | 93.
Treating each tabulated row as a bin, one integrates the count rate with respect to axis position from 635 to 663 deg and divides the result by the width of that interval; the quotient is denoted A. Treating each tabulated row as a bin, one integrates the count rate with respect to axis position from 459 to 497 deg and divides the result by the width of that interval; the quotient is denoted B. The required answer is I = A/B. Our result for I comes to 0.97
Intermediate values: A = 124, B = 128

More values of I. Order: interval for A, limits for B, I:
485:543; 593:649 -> 1.02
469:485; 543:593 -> 1.18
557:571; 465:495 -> 0.75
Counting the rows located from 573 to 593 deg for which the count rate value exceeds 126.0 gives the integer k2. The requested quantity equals 0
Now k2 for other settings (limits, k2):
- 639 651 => 0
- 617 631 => 3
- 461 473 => 6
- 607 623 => 7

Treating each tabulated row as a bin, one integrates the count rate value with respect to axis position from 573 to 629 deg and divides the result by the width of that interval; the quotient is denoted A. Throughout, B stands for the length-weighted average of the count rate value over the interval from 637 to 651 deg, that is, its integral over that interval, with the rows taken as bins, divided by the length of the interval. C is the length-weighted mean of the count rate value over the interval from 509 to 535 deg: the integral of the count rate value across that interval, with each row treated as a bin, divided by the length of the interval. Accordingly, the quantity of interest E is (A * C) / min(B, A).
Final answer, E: 128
